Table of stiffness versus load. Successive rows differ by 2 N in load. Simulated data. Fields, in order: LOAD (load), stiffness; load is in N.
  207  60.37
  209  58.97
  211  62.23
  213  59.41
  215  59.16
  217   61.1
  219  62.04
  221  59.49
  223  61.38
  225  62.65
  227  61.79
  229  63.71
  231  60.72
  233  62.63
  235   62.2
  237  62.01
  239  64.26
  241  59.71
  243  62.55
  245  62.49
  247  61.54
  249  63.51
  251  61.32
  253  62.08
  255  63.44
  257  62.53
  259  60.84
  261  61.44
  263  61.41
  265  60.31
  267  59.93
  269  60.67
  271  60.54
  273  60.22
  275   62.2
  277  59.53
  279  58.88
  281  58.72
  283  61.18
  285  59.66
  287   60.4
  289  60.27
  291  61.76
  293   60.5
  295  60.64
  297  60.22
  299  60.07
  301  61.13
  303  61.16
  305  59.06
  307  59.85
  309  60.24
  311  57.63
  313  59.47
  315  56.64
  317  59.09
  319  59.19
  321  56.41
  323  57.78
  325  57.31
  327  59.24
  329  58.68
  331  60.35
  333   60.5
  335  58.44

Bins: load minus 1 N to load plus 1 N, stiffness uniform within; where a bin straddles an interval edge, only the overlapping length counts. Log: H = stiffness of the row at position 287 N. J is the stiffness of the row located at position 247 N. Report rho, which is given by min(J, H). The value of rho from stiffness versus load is 60.4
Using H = 60.4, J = 61.54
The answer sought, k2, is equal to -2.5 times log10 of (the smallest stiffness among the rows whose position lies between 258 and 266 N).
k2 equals -4.45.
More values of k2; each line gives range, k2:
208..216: -4.43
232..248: -4.44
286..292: -4.45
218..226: -4.44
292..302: -4.45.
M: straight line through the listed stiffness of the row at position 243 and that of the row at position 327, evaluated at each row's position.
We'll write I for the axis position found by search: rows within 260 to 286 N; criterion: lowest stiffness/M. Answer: 281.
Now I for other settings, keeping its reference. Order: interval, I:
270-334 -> 321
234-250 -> 241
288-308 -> 305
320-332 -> 321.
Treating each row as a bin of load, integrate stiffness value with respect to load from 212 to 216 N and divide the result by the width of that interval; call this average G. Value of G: 59.3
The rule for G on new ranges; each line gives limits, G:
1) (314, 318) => 57.9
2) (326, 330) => 59.0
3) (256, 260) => 61.7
